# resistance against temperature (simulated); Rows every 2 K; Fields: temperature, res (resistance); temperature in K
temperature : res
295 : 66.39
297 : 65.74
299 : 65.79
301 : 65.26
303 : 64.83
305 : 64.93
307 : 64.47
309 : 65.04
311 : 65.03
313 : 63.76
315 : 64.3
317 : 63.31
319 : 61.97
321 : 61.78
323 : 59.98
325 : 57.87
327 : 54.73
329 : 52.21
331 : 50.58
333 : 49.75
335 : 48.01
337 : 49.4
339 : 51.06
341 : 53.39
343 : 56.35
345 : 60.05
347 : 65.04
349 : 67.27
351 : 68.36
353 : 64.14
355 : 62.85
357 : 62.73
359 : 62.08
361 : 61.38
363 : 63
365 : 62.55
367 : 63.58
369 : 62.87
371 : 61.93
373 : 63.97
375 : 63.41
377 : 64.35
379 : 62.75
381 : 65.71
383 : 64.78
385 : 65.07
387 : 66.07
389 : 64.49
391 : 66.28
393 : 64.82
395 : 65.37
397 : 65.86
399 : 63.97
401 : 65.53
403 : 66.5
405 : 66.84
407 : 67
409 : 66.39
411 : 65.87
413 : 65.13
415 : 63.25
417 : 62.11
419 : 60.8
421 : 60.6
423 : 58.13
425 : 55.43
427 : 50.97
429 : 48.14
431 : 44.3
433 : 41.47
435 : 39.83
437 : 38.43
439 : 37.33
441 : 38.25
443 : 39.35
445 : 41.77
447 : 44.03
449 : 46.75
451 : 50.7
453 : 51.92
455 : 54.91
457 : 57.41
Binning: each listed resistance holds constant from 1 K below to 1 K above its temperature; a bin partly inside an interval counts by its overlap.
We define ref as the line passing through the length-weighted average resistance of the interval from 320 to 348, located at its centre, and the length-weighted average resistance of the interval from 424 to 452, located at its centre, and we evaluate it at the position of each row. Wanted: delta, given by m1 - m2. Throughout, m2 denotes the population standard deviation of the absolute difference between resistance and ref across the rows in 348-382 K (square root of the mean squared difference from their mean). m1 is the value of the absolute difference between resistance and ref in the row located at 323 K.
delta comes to 2.0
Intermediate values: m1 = 4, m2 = 1.8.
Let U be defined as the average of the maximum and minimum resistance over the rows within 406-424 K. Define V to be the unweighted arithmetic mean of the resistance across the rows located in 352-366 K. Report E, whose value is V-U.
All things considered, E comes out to 0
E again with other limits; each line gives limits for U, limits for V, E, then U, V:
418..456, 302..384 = 12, 49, 60.9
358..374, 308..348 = -5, 63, 57.7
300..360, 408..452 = -7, 58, 50.9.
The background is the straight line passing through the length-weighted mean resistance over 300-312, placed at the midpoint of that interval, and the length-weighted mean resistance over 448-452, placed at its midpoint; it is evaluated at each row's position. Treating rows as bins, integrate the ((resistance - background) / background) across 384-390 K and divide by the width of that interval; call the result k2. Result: 0.17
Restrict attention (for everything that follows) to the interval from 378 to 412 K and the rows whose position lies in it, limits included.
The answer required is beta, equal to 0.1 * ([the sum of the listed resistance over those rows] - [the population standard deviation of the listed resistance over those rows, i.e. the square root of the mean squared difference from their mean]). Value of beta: 111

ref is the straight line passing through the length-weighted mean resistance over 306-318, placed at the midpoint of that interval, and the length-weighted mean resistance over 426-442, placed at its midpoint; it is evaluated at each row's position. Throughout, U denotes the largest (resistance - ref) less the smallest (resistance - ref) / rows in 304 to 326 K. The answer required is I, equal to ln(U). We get 1.5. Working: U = 4.6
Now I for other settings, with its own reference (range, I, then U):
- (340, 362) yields 2.8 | 16.8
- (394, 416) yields 1.5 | 4.5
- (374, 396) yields 1.7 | 5.8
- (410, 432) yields 2.9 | 18.0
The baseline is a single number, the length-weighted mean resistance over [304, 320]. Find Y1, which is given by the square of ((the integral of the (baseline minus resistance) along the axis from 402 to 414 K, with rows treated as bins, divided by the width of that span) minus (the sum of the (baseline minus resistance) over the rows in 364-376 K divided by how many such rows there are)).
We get 10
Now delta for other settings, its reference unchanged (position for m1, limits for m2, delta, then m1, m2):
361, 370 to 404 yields 7.1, 9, 2.1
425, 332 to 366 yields 6.1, 10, 3.9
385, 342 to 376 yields 12.6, 15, 2.8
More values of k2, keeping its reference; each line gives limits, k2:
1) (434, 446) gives -0.21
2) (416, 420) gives 0.17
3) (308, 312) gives 0.01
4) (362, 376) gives 0.09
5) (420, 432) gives 0.03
